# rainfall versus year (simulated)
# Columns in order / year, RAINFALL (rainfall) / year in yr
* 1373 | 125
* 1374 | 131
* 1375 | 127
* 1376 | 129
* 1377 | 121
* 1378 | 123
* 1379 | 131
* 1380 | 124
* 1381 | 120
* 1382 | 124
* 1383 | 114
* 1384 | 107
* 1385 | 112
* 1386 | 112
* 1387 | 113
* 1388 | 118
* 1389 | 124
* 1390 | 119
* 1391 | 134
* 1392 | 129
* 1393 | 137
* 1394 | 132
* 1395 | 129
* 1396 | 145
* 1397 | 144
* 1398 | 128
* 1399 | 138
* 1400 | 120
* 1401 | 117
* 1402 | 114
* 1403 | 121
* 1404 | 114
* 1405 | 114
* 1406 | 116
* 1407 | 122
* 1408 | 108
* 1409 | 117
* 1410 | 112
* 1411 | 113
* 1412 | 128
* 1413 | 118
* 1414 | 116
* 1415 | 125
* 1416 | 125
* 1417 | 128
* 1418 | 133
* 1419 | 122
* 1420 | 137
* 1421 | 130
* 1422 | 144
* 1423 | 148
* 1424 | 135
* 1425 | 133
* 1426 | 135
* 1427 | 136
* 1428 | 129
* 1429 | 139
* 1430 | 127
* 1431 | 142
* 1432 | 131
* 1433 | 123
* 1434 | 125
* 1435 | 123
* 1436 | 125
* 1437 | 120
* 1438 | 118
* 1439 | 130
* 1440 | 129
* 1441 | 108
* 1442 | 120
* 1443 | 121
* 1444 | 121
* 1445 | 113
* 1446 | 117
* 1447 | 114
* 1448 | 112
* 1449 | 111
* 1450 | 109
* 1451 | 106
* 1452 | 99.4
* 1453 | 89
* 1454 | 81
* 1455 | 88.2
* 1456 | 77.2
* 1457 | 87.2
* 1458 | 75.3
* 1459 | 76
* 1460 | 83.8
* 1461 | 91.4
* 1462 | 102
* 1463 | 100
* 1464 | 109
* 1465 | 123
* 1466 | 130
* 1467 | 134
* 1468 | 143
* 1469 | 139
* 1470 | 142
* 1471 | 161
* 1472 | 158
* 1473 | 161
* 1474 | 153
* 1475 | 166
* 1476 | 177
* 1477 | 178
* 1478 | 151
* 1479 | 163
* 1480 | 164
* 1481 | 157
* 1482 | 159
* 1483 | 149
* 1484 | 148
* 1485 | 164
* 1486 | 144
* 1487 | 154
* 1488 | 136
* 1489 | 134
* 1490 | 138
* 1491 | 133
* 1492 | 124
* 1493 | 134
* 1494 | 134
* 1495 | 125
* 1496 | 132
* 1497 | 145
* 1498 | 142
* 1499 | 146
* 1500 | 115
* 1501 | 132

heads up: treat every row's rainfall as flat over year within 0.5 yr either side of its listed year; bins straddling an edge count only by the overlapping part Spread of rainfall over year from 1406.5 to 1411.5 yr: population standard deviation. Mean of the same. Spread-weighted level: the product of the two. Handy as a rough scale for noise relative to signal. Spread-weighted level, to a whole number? 544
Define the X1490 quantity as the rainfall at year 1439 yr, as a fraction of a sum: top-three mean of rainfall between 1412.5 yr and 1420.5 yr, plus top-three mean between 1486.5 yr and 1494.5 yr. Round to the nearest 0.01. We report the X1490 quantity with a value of 0.47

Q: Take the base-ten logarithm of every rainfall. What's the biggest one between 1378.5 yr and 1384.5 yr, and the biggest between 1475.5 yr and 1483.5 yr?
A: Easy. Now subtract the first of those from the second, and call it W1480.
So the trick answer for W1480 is 0.13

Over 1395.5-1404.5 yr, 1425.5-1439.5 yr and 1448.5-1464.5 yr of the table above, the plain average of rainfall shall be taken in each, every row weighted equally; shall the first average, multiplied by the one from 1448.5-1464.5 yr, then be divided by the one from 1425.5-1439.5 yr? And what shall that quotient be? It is 91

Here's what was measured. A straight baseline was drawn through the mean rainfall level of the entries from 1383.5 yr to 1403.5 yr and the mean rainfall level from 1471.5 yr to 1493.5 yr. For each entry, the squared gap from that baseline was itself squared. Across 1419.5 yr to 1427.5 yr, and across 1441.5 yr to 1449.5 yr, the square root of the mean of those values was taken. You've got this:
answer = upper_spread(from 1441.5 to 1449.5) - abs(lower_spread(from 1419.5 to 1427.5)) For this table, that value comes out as 578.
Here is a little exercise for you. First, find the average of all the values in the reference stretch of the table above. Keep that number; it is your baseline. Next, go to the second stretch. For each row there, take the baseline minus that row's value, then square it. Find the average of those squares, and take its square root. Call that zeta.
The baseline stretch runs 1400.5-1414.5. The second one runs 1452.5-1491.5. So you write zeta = 35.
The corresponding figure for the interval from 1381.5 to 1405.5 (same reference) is 13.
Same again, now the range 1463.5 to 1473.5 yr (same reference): 29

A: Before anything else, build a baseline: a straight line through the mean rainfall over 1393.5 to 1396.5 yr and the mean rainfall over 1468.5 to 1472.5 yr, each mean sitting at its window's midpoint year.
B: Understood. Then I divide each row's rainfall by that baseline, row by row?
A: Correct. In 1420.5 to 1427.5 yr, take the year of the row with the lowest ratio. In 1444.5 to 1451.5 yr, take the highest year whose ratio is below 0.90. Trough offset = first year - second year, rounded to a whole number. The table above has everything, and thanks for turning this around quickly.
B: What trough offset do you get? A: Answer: -30 yr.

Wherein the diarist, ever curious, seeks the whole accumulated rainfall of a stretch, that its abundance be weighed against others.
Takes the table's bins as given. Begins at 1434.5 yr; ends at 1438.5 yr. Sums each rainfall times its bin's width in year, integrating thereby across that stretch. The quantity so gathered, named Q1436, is 486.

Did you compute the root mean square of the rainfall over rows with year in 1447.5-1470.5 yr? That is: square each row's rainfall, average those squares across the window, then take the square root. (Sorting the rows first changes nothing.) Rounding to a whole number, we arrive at 107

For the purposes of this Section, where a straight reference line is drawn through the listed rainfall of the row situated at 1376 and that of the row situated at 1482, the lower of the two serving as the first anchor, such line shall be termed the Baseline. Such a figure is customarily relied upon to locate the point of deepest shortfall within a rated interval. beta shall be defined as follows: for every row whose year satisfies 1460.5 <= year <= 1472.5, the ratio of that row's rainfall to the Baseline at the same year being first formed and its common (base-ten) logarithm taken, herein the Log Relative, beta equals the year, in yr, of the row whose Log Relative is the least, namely 1461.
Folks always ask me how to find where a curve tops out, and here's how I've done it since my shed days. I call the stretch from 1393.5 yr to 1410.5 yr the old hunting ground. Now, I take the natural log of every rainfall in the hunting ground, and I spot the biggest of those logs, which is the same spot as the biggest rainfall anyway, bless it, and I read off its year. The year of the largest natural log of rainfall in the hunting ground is 1396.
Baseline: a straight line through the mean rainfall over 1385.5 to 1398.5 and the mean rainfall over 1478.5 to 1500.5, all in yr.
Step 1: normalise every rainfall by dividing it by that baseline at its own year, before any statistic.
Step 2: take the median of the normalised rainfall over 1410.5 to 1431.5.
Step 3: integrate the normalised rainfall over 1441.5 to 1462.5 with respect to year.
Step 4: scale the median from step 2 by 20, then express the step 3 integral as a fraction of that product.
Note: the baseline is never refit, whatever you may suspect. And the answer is 0.78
